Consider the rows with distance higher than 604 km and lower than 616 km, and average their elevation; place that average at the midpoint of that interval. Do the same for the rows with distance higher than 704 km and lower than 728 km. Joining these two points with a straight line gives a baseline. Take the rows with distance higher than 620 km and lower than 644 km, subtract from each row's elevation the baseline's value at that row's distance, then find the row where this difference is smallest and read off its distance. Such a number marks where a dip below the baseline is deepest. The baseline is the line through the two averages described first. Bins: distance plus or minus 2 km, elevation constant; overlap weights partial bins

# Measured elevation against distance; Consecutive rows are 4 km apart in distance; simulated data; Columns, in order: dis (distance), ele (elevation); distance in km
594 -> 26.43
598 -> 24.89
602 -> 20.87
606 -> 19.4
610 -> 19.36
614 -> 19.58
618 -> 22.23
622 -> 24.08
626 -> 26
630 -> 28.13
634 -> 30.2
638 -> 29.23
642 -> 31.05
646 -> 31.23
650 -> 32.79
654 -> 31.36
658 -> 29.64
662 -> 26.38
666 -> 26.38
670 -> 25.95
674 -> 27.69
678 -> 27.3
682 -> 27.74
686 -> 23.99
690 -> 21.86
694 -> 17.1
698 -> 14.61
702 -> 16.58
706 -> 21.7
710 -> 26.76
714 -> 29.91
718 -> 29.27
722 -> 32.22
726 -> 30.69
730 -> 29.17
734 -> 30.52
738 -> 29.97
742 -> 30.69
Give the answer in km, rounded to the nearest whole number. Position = 622 km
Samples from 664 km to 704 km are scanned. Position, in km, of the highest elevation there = 682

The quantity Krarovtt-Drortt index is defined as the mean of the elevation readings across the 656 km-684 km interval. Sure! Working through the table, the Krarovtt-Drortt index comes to 27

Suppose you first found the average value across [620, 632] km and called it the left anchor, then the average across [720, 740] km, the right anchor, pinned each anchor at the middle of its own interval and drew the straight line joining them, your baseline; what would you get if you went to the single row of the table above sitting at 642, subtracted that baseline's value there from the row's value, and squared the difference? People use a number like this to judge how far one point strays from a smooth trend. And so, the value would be 18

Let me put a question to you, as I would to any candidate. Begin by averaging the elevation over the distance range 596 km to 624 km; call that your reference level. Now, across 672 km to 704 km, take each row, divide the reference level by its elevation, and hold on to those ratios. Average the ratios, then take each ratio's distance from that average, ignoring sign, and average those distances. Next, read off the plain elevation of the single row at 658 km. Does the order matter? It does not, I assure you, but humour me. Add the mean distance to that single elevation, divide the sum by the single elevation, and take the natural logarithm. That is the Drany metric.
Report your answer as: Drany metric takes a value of 0.008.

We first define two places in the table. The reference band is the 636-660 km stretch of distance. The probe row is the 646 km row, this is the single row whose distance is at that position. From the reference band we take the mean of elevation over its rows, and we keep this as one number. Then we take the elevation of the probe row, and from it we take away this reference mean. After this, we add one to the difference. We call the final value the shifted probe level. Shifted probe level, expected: 1.3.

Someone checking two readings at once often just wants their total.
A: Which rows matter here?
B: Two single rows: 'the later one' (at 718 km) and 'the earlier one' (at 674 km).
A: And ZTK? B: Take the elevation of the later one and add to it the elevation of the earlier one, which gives 57.0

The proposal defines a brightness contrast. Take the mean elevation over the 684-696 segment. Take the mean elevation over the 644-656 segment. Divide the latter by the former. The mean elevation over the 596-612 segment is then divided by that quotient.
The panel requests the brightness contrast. 14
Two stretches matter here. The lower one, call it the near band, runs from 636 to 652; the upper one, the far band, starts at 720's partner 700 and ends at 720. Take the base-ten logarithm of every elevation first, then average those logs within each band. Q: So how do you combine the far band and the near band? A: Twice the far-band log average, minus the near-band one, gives 1.28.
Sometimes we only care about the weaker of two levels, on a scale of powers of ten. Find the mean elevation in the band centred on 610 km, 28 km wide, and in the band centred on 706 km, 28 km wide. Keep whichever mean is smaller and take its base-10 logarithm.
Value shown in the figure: 1.33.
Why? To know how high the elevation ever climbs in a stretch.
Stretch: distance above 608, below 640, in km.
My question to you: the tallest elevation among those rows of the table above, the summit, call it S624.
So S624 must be 30.2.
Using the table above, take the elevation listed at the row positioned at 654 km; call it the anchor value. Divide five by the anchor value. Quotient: 0.159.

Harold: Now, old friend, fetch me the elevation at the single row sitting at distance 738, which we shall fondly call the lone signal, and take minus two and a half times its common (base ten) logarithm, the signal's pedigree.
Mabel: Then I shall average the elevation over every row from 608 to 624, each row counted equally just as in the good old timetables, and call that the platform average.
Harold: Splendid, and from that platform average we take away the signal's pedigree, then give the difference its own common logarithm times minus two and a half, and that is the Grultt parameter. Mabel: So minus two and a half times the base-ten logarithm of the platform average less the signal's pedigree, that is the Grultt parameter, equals -3.50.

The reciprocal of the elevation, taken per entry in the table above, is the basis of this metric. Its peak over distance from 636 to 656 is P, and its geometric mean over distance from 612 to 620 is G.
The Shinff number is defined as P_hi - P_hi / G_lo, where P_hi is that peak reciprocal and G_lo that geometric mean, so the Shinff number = -0.68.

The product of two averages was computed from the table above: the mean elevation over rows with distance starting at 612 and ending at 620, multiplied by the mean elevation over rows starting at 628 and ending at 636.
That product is 610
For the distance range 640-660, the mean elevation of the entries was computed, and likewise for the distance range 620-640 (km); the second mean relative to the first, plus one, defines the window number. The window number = 1.88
